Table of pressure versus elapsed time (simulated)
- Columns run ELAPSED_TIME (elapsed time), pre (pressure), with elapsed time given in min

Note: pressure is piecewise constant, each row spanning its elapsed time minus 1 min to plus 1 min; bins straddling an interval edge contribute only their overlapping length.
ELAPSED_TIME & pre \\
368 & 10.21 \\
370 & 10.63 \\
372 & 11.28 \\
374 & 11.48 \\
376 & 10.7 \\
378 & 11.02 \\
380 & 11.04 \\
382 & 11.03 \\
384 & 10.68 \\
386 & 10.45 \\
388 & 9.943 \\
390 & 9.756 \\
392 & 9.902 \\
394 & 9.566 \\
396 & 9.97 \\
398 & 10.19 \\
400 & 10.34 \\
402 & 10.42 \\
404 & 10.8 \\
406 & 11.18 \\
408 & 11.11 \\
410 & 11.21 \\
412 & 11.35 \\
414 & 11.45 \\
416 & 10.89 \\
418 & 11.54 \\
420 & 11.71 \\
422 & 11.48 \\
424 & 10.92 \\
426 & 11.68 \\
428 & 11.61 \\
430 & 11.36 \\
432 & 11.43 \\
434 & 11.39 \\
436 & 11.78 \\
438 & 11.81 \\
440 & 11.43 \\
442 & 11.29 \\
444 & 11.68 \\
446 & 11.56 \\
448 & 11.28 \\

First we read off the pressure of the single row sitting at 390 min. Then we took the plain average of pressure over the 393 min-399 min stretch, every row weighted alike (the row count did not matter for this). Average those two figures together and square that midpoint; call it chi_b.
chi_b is 97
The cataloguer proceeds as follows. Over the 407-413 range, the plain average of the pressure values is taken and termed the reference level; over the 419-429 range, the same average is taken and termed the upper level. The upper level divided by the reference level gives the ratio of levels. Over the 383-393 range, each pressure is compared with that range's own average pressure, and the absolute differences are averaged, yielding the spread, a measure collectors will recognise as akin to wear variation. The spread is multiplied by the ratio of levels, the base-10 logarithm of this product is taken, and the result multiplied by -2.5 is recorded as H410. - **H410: 1.16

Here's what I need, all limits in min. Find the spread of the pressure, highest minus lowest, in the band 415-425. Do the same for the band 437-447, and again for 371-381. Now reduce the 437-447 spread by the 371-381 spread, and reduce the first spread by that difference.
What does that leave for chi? 1.1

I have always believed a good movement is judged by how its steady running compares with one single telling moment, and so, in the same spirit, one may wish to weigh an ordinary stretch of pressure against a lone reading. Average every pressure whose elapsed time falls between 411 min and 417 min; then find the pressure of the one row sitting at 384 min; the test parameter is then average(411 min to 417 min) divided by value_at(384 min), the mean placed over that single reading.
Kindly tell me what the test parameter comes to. 1.05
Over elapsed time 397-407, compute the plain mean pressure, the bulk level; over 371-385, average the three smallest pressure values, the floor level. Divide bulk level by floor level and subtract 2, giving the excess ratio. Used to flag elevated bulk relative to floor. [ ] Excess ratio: -1.02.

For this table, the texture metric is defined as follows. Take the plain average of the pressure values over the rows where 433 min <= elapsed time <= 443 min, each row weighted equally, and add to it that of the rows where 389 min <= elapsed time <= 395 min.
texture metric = 21.3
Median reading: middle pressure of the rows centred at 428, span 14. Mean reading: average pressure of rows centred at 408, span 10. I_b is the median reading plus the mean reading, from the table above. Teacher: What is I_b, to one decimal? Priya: 22.6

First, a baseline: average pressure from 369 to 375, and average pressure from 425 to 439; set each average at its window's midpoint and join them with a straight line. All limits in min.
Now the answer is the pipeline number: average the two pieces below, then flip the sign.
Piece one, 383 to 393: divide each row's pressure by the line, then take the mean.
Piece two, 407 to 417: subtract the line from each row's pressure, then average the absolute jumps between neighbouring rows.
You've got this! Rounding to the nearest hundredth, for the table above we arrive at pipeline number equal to -0.56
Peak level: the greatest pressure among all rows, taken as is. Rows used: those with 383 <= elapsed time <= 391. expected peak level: 10.68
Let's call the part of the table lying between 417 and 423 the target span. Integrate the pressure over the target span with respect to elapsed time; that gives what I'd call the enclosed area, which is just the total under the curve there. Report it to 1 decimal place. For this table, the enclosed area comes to 69.5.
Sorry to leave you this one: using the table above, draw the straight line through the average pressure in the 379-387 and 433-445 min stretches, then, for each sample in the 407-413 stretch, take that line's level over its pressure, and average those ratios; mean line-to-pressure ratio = 1.00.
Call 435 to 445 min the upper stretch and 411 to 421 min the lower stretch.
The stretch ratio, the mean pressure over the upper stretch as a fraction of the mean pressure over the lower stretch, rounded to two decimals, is 1.02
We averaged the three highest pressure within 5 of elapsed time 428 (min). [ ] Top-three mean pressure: 11.57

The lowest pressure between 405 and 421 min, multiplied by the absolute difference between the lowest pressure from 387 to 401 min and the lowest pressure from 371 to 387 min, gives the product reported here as 10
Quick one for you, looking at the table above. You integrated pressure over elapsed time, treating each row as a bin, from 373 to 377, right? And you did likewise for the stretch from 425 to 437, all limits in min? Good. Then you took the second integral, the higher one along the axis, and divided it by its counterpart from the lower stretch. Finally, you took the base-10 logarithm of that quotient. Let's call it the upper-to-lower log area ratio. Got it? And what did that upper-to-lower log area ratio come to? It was 0.49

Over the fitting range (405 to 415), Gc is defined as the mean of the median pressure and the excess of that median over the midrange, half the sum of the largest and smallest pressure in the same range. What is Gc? 5.6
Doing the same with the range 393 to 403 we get 5.2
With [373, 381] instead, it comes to 5.5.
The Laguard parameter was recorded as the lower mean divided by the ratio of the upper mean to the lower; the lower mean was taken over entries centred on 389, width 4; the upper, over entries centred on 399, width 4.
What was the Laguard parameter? 9.5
